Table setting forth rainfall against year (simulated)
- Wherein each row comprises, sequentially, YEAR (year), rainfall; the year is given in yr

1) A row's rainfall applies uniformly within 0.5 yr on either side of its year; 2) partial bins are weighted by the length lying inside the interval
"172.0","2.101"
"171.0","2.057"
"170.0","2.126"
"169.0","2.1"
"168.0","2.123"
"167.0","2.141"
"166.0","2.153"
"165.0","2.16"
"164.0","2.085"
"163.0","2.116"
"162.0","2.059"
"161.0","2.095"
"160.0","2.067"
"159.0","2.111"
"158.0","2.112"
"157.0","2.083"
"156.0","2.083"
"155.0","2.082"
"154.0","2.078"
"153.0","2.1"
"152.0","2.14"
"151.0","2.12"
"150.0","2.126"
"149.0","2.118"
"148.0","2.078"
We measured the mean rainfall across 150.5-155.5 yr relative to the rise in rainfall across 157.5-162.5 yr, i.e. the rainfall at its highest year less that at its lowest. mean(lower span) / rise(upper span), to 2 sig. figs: -40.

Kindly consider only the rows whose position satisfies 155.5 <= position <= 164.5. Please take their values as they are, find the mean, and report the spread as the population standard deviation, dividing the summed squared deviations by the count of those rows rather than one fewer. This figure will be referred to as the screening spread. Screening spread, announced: 0.019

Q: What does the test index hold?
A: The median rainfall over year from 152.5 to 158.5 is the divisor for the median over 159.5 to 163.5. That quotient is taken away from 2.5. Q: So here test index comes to 1.50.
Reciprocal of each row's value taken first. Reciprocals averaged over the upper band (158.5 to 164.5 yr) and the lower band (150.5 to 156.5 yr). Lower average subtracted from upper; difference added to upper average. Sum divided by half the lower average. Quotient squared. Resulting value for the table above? 4.09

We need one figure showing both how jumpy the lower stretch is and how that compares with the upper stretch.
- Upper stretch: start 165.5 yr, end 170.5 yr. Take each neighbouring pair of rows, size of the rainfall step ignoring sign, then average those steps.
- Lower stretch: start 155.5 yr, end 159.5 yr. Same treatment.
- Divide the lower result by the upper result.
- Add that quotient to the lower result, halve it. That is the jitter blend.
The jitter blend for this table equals 0.26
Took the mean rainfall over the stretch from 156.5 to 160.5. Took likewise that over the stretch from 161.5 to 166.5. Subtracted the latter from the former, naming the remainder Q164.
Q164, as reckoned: -0.021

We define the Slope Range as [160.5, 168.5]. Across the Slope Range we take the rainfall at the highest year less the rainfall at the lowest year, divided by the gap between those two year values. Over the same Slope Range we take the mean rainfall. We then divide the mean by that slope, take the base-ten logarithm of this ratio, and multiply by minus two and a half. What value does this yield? -6.8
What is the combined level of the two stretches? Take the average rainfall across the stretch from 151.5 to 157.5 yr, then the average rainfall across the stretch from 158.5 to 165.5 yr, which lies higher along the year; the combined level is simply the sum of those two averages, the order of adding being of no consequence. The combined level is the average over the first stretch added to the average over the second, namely 4.19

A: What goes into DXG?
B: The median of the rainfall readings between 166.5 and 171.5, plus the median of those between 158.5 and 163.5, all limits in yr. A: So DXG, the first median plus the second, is 4.22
